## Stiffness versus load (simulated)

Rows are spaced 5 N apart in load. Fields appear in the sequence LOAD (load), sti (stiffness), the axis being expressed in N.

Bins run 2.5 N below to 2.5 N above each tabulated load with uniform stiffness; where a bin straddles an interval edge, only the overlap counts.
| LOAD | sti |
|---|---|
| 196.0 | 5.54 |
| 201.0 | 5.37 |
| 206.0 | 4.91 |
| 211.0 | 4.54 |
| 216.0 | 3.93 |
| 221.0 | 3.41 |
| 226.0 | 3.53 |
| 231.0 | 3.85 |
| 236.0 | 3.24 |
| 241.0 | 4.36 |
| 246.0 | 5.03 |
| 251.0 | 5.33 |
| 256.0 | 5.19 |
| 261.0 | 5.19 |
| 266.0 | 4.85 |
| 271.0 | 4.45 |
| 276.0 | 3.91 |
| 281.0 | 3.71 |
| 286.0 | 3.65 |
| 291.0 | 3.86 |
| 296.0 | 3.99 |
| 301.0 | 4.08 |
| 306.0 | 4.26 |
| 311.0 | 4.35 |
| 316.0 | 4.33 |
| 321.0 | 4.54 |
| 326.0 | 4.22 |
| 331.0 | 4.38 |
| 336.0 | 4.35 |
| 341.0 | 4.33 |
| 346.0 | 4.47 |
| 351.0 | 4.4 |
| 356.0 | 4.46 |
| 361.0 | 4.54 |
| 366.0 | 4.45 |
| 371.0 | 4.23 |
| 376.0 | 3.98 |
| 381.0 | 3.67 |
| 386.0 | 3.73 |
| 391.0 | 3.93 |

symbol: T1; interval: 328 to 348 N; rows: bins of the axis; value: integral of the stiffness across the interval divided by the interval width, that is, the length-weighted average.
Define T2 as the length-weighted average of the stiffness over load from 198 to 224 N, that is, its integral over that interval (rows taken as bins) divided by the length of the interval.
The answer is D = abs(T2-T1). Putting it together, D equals 0.1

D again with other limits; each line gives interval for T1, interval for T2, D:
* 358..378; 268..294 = 0.4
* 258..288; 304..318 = 0.0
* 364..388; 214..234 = 0.3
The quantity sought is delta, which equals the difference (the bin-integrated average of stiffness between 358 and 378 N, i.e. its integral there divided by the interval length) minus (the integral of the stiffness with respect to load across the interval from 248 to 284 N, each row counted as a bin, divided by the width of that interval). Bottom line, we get -0.3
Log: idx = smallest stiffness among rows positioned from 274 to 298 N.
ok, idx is 3.65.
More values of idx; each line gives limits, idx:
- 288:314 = 3.86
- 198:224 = 3.41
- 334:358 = 4.33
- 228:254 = 3.24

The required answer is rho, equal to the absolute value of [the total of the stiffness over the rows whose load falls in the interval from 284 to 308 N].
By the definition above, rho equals 19.8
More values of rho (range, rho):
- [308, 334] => 21.8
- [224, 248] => 20.0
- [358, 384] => 20.9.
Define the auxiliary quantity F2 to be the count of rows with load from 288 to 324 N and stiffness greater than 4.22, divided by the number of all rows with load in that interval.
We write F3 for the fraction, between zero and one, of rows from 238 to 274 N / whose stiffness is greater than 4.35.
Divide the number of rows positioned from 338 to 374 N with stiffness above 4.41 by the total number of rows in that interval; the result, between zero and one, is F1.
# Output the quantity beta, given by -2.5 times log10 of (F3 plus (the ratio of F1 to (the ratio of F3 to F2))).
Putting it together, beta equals -0.31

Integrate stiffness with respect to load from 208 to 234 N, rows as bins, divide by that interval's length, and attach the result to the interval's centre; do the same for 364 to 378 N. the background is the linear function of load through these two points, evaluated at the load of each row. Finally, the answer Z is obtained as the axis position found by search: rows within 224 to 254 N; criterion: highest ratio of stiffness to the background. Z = 251.0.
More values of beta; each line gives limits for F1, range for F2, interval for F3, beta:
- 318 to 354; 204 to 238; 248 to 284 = 0.20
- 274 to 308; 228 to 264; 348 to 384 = 0.61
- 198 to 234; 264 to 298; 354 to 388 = 0.37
